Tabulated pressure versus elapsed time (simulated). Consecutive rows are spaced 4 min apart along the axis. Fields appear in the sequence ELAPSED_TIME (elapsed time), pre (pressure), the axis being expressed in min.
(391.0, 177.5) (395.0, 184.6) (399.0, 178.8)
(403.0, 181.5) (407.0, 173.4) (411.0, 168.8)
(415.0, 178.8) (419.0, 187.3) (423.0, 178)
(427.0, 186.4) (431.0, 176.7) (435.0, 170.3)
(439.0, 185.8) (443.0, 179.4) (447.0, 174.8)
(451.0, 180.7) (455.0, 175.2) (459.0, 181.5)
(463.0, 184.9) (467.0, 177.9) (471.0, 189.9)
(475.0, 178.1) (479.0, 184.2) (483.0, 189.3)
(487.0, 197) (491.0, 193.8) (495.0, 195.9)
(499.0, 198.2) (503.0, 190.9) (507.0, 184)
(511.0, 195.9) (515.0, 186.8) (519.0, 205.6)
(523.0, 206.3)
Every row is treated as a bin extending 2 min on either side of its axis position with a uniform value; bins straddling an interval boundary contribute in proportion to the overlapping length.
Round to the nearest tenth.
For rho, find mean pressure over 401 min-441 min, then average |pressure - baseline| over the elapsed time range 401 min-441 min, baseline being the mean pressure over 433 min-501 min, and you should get 7.0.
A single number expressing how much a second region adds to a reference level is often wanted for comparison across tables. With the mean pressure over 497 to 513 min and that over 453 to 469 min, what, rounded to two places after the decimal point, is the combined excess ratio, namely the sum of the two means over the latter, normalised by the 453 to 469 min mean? 2.07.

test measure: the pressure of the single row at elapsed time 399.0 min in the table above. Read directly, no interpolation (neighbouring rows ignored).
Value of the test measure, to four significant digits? 178.8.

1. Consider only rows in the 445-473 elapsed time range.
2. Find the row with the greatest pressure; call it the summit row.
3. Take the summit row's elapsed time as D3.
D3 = 471.0 min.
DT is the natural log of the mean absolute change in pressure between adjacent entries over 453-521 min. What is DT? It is 2.02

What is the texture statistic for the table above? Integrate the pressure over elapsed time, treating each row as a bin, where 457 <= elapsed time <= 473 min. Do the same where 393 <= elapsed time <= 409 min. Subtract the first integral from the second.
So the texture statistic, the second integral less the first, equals -64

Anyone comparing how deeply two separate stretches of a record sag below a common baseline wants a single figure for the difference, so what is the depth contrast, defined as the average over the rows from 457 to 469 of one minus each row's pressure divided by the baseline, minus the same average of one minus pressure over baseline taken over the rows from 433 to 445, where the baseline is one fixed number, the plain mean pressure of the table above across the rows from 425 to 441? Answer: -0.02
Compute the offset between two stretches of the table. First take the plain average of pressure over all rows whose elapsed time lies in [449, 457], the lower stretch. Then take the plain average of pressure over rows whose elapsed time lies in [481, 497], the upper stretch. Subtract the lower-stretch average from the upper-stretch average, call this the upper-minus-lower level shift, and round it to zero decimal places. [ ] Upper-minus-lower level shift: 16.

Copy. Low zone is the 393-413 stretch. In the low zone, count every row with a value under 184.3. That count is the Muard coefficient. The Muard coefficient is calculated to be 4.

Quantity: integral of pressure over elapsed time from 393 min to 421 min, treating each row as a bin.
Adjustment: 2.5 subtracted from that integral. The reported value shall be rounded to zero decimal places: 5010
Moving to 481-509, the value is 5394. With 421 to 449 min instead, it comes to 5003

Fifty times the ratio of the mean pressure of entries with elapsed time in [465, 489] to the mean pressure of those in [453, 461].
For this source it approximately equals 52.2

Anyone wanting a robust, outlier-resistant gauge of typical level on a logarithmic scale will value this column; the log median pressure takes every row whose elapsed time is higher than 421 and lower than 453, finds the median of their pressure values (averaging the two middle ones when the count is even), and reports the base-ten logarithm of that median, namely 2.25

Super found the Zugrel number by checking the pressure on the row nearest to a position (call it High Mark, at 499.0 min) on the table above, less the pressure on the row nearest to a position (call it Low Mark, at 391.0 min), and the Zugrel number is 21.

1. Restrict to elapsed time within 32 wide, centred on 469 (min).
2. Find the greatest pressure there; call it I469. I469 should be 189.9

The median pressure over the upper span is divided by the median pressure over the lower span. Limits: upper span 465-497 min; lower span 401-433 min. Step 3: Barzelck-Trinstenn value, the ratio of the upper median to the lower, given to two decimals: 1.06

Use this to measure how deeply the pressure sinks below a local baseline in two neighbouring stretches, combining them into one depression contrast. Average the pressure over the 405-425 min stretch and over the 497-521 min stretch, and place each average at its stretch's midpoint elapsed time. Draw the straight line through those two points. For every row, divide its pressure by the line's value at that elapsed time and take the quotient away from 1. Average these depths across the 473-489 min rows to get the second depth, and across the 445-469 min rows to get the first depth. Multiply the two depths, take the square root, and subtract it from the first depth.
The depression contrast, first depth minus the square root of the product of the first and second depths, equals 0.0135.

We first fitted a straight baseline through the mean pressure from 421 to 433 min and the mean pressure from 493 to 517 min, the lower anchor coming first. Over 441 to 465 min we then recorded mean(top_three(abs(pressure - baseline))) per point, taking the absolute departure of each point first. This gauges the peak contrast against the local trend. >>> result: 7.16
